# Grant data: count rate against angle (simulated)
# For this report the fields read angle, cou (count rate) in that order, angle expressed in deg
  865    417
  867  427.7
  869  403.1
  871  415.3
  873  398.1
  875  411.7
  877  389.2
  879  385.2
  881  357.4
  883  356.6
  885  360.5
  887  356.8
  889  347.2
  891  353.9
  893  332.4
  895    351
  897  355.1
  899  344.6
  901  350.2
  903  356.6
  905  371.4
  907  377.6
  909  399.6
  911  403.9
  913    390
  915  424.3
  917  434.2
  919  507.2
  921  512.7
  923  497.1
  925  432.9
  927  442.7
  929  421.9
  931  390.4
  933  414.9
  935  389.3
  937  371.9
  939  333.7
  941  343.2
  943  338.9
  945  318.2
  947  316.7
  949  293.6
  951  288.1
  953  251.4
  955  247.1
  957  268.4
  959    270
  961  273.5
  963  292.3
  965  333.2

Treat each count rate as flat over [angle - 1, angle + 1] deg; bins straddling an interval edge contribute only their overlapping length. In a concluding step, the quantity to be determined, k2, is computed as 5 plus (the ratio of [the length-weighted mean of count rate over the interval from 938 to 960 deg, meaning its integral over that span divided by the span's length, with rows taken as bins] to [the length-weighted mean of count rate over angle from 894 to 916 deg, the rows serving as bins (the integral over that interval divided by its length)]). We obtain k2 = 5.79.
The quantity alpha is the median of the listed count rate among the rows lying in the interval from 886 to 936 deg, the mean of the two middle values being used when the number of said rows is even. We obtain 390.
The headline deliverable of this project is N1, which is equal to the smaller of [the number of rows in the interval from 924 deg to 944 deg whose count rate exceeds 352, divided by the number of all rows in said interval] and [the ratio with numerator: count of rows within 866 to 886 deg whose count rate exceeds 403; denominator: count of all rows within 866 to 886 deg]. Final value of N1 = 0.4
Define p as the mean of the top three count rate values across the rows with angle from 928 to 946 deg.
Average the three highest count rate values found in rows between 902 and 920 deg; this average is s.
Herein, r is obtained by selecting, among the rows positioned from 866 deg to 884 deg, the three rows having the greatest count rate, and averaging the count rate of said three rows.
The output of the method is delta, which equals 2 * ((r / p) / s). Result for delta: 0.0045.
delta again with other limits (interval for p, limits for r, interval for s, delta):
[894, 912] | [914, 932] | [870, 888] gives 0.0063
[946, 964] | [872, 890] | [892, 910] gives 0.0069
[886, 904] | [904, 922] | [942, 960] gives 0.0084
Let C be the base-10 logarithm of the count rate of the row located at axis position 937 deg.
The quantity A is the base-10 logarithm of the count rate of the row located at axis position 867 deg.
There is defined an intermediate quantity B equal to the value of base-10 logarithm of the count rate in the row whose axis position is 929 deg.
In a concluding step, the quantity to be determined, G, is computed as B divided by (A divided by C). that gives 2.56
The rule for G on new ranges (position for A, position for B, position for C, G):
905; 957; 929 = 2.48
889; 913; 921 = 2.76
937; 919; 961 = 2.56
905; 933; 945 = 2.55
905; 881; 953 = 2.38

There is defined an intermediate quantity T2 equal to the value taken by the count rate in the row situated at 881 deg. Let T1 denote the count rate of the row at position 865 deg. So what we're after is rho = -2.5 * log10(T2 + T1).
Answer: -7.22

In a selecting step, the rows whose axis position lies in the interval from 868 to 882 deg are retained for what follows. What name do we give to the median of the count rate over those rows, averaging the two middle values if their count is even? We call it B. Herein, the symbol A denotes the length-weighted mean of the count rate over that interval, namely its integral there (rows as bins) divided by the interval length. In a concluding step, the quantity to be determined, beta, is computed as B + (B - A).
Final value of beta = 402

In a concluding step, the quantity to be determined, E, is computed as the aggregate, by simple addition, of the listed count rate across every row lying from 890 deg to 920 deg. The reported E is 5752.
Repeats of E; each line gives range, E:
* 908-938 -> 6433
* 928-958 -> 4988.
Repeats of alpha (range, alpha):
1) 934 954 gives 326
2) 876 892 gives 357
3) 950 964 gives 270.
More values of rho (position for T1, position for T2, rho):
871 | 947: -7.16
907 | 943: -7.14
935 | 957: -7.05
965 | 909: -7.16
